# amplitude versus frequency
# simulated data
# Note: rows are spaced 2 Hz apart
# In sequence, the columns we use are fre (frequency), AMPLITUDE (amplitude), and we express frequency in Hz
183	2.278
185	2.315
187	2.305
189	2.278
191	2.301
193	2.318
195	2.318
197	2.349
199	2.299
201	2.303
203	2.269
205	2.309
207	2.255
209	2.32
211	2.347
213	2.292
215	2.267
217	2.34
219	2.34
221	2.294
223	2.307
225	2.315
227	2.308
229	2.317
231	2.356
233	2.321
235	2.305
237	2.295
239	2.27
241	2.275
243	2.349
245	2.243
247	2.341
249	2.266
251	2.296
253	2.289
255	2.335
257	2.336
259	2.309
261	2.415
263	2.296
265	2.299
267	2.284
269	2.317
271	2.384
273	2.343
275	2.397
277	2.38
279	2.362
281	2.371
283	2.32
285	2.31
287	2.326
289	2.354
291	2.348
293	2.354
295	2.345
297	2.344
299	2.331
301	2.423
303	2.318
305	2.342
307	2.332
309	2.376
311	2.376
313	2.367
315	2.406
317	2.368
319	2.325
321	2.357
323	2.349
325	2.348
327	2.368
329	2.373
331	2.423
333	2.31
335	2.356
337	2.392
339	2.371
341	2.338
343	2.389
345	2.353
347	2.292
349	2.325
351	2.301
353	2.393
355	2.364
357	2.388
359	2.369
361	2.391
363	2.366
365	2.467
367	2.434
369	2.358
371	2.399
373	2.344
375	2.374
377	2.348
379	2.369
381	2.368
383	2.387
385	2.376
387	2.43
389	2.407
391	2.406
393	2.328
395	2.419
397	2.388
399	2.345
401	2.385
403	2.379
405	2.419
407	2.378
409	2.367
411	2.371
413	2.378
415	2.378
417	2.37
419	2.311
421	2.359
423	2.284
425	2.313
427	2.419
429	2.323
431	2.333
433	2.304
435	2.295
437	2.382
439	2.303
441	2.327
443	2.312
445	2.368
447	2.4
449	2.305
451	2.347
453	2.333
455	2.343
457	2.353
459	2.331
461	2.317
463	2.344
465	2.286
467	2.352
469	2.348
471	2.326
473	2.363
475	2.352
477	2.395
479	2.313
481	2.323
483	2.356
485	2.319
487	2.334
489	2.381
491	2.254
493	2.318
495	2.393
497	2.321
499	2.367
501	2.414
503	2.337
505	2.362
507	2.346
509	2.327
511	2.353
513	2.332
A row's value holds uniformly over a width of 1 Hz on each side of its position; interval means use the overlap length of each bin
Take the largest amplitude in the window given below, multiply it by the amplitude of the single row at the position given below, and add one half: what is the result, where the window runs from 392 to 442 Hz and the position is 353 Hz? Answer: 6.29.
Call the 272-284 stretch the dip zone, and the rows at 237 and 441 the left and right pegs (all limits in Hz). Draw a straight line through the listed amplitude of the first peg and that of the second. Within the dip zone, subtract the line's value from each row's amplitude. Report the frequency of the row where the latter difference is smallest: 283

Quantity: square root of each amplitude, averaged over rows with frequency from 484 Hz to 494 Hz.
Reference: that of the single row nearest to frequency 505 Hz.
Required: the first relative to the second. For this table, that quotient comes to 0.991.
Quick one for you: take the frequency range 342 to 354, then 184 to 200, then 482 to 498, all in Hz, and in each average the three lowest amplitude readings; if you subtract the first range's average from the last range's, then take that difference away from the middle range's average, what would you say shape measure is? 2.30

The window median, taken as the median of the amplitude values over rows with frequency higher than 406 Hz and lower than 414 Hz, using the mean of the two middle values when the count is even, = 2.37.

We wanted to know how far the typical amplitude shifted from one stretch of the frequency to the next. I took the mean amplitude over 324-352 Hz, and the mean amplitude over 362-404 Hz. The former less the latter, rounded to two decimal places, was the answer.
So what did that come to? -0.03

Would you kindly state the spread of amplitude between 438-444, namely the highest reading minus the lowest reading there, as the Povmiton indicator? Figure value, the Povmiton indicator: 0.024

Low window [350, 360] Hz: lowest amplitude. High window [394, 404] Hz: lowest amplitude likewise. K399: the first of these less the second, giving -0.044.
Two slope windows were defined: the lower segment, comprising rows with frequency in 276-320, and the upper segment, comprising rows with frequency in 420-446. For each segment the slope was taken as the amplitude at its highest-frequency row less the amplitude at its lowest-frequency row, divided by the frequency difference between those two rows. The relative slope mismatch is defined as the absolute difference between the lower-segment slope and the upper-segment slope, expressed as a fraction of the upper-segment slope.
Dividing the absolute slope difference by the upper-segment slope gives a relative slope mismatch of 4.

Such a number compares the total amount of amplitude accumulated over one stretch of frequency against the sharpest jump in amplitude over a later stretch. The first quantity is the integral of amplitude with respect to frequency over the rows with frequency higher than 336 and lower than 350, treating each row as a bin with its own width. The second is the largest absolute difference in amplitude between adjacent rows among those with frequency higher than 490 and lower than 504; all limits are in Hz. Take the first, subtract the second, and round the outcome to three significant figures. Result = 32.8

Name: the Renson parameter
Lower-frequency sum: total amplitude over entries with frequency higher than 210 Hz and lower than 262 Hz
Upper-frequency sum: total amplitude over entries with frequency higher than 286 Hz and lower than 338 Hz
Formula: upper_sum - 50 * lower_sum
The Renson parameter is -2945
